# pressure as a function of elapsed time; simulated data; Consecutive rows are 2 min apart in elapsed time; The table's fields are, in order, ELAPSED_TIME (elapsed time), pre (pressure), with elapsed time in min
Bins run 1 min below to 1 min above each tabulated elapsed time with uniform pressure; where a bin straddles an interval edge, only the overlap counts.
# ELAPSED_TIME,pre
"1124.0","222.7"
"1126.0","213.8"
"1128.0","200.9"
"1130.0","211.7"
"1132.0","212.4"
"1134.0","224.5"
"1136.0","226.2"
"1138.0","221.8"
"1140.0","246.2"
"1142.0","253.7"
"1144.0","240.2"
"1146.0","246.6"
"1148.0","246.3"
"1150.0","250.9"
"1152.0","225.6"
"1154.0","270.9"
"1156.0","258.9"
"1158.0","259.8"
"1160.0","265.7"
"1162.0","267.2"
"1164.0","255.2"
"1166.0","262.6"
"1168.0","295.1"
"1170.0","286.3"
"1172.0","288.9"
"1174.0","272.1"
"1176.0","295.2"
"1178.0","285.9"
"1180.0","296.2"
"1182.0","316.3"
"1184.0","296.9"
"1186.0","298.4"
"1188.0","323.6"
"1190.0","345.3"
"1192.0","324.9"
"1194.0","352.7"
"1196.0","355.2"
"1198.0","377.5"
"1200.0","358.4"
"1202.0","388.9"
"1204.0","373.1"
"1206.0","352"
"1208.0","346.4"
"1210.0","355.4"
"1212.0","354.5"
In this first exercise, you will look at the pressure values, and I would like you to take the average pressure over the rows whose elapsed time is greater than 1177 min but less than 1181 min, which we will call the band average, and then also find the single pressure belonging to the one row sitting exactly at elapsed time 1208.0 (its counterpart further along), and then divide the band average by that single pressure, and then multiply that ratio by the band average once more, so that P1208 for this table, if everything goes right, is 245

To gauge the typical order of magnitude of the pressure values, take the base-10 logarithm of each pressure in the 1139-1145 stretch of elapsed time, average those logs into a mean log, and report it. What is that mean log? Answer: 2.39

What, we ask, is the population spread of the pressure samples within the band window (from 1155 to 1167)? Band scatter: 4.1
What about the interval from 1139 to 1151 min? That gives 4.2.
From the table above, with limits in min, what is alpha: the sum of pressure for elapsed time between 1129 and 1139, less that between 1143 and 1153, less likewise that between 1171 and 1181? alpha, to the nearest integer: -1551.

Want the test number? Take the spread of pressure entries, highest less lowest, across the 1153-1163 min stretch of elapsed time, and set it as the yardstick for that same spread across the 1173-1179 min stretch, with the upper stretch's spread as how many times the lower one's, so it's 1.9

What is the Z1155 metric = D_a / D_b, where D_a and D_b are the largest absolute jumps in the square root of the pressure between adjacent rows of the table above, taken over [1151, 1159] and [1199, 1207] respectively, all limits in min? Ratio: 1.8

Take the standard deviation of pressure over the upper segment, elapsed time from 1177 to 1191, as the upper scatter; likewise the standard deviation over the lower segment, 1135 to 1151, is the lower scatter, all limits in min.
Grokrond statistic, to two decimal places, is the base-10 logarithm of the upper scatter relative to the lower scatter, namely 0.25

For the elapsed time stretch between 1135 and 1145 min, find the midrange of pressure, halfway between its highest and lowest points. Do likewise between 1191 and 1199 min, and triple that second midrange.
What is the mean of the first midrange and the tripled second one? 646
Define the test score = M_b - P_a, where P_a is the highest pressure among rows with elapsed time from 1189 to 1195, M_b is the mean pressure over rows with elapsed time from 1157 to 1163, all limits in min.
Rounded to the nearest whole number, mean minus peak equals -88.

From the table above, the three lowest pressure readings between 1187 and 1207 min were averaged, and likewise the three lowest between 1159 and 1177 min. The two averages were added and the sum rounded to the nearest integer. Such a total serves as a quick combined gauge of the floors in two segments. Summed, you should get 592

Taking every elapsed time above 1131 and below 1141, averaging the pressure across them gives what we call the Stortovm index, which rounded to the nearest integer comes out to 226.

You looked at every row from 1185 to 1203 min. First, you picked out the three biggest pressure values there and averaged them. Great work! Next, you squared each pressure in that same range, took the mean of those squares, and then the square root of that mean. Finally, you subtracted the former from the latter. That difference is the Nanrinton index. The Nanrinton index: -26.7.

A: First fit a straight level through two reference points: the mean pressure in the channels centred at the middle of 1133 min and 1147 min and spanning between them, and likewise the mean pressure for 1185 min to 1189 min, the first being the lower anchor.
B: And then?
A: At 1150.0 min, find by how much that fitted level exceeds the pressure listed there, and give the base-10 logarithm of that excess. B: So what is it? 0.3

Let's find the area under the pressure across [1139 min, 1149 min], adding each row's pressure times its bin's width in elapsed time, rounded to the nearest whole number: 2466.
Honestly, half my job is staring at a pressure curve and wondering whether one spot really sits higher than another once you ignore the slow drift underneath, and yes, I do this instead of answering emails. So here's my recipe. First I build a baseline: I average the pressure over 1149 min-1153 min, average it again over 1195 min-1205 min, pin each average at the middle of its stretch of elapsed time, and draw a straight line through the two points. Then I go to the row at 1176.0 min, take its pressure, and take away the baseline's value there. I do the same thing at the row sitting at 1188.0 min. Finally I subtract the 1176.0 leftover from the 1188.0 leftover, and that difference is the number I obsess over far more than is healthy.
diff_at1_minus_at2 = -4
